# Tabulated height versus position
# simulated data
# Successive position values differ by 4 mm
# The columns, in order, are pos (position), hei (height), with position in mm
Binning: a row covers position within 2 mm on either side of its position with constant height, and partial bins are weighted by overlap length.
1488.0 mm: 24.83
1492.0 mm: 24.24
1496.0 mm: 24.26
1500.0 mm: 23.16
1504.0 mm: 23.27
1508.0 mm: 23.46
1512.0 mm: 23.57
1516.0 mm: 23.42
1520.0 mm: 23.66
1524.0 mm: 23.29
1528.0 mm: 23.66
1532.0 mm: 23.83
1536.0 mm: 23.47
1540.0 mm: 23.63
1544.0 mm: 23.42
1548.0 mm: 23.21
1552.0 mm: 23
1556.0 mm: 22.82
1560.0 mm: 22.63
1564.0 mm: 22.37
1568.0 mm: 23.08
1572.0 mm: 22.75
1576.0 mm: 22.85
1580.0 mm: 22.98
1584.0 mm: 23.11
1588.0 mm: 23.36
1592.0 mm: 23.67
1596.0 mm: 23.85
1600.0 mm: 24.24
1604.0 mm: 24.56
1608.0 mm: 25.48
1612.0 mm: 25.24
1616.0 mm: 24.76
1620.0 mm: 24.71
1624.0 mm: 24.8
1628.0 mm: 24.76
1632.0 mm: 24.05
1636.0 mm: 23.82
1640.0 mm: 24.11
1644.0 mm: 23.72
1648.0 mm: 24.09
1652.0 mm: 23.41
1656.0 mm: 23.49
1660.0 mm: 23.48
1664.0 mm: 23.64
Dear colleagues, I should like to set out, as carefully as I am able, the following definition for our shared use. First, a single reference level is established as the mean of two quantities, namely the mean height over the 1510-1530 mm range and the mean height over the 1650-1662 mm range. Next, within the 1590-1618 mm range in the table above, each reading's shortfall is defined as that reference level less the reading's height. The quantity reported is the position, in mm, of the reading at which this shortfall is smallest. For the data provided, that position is 1608.0 mm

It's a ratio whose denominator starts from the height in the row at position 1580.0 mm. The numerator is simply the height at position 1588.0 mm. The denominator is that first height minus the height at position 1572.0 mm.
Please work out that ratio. 102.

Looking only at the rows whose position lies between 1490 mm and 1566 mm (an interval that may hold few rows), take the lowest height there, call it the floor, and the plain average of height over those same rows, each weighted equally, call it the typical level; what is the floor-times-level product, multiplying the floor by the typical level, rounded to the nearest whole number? 523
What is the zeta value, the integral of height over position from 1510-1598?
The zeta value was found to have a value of 2047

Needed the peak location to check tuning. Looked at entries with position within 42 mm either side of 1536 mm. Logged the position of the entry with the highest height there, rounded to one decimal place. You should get 1496.0 mm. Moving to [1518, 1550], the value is 1532.0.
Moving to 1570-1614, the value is 1608.0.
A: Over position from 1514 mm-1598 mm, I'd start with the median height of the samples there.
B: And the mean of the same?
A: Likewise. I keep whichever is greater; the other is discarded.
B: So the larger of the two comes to 23.3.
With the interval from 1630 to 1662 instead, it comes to 23.8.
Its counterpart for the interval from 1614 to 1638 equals 24.7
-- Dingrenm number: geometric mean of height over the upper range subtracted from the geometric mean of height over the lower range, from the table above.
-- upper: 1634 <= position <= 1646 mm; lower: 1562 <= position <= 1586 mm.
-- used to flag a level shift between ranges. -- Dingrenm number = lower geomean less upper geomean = -1.0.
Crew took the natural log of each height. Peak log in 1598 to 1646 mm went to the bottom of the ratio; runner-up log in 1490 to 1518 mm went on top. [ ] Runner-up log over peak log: 0.98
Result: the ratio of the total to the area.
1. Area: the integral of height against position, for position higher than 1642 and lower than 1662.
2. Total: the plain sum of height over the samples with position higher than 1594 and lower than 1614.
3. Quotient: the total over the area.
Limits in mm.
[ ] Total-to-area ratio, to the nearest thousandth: 0.261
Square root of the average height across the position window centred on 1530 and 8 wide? 4.87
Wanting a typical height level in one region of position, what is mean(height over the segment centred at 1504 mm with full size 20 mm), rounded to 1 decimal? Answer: 23.5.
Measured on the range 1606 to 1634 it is 24.8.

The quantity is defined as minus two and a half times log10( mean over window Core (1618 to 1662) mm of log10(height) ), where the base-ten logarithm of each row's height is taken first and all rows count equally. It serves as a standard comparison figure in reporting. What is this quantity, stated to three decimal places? -0.350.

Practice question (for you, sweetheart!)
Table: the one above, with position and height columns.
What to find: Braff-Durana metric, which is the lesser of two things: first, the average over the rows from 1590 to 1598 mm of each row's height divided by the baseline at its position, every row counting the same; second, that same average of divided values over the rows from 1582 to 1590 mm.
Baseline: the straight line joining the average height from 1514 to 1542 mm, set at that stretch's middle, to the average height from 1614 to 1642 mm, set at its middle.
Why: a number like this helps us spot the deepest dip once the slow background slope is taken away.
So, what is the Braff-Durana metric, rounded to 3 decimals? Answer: 0.965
